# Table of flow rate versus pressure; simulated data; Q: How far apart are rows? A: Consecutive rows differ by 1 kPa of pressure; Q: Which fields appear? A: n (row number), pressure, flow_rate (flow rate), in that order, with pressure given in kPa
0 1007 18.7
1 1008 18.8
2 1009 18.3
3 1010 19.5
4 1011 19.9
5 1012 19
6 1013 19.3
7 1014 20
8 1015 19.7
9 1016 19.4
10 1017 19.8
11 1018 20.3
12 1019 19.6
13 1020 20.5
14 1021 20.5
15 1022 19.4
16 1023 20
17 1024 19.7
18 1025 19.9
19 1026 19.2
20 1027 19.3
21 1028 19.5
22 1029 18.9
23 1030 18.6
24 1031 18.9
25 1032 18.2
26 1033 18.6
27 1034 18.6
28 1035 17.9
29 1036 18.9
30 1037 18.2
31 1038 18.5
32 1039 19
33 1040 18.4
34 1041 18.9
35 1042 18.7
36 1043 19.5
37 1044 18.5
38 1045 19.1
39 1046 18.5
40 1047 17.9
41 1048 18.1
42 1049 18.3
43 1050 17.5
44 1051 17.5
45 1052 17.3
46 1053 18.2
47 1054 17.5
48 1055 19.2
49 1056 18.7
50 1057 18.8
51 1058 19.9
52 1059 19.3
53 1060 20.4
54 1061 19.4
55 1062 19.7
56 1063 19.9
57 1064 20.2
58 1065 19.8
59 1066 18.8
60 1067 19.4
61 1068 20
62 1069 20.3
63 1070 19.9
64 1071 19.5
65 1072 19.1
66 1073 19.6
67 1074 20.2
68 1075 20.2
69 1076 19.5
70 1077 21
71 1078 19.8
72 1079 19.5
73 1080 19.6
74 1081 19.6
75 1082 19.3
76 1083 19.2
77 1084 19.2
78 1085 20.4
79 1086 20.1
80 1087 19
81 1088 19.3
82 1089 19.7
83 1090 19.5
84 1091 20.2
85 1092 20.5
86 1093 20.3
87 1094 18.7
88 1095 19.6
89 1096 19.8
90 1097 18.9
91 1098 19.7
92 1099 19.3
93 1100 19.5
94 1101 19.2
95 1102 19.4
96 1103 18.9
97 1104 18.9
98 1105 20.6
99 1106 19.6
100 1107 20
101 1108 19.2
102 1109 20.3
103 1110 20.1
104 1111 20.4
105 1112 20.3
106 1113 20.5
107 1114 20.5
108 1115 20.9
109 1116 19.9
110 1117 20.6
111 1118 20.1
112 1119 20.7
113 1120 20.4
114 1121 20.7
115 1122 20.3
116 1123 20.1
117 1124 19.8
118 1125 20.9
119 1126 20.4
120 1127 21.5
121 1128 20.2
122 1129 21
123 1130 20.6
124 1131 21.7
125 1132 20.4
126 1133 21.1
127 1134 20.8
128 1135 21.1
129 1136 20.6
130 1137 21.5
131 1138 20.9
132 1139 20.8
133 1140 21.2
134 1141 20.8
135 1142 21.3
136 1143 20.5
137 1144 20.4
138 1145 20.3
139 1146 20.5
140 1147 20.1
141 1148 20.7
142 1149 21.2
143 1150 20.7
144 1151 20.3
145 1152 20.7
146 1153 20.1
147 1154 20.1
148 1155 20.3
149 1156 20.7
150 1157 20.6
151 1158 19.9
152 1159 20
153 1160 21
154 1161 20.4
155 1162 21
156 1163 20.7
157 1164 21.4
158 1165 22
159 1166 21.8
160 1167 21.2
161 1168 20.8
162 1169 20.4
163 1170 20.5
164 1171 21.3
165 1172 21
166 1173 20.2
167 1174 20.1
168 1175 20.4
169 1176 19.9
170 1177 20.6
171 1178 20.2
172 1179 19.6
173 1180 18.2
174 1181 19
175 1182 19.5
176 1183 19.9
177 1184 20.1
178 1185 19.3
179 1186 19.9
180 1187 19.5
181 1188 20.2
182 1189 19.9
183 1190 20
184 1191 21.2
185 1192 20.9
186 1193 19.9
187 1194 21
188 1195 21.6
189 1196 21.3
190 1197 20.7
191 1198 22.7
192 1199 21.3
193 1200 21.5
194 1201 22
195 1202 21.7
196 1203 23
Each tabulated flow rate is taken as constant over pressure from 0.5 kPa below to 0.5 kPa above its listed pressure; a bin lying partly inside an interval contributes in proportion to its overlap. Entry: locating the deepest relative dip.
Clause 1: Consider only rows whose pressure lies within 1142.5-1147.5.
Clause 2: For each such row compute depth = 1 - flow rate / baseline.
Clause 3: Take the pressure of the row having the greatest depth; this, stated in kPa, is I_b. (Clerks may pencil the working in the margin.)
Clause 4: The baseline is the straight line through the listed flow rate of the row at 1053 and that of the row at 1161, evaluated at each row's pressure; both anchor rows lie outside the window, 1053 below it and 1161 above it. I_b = 1147 kPa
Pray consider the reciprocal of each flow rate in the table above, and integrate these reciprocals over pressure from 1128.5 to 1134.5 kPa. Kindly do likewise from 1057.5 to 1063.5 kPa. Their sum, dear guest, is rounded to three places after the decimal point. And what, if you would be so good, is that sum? 0.590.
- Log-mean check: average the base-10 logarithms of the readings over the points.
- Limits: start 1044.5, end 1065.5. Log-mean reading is 1.274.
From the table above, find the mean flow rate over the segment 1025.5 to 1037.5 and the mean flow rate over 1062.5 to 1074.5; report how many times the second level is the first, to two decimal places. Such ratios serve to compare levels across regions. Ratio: 1.05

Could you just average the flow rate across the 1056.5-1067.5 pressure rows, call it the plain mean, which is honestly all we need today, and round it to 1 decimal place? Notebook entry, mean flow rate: 19.6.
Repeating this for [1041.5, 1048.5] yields 18.6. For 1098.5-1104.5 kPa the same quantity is 19.2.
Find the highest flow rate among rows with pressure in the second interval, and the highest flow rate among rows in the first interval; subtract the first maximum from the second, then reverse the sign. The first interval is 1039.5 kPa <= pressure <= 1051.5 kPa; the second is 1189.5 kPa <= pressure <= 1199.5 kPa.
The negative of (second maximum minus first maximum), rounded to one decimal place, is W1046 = -3.2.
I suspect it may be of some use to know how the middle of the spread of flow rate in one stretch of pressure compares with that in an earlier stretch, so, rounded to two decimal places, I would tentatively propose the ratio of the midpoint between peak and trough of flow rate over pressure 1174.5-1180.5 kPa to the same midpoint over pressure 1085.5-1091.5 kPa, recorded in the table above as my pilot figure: 0.99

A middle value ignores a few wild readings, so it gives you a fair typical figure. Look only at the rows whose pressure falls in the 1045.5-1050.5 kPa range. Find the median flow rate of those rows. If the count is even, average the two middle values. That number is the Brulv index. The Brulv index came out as 18.1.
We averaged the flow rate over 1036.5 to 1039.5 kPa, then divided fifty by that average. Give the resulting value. 2.69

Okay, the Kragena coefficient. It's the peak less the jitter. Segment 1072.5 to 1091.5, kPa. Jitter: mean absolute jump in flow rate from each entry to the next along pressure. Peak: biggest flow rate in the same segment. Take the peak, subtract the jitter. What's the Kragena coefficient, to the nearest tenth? 20.5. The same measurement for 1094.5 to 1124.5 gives 20.4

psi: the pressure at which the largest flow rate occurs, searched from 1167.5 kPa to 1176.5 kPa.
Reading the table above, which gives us 1171 kPa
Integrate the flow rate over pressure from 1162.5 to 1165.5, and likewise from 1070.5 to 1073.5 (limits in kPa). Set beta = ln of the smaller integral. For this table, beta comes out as 4.06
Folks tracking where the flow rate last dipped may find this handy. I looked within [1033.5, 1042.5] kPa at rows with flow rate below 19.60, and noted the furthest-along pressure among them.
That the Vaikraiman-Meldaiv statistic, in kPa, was 1042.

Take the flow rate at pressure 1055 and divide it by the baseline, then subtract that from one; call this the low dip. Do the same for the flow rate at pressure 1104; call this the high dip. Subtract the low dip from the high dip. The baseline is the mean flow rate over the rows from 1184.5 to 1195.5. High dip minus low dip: 0.015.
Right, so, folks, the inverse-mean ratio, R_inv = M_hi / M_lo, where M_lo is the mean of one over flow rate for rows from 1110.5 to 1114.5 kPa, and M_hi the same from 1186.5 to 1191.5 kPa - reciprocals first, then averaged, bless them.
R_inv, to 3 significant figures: 1.01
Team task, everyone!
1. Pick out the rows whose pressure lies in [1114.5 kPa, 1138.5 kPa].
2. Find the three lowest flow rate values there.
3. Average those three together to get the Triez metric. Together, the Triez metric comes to 19.9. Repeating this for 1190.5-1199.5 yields 20.5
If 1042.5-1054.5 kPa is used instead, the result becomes 17.4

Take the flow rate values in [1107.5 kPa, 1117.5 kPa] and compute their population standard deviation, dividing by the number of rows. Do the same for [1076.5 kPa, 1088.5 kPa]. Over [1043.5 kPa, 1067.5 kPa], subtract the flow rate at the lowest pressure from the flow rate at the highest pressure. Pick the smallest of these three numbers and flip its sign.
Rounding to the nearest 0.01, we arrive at -0.44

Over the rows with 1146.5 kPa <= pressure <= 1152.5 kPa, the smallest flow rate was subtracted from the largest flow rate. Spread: 1.1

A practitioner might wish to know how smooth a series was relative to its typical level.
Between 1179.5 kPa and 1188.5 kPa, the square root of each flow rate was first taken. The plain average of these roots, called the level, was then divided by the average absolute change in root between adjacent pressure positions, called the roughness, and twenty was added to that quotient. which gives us 91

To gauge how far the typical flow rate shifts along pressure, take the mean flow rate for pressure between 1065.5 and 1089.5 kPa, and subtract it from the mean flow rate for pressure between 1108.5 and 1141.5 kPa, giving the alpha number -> 1.0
